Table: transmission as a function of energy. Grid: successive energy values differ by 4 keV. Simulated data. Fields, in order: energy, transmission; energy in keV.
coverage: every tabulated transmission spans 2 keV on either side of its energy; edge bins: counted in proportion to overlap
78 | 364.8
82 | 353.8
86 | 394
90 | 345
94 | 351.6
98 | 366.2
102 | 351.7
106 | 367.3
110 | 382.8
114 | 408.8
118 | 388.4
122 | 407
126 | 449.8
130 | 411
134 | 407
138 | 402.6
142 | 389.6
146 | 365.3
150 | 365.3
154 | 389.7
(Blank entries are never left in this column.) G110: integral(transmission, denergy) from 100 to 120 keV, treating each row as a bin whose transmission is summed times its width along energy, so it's 7596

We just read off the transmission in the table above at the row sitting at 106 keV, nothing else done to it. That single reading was 367.3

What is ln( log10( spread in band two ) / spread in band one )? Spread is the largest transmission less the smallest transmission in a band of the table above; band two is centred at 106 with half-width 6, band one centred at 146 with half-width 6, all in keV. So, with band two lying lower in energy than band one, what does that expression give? -2.79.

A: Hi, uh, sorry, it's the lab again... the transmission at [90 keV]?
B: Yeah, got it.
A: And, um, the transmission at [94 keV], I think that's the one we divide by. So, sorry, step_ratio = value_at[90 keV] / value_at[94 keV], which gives 0.98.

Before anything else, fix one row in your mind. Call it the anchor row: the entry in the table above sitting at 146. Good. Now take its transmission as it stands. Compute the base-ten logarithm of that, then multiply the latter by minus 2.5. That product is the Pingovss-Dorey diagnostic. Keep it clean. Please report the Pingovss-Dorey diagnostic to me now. -6.41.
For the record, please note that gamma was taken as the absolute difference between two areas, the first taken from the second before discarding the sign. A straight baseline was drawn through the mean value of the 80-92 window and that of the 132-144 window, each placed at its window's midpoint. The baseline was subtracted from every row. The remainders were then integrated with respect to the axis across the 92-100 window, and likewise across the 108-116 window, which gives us 208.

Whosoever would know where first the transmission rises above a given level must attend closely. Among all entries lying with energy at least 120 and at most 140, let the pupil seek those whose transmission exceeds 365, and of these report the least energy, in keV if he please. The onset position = 122 keV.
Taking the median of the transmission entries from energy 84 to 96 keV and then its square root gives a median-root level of 18.8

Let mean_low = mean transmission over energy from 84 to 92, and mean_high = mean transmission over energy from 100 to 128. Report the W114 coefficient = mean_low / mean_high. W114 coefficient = 0.939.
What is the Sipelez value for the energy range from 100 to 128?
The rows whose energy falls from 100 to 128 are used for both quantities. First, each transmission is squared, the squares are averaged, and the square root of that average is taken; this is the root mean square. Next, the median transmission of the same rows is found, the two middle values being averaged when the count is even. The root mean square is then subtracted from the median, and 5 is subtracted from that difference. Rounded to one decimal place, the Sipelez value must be -11.4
